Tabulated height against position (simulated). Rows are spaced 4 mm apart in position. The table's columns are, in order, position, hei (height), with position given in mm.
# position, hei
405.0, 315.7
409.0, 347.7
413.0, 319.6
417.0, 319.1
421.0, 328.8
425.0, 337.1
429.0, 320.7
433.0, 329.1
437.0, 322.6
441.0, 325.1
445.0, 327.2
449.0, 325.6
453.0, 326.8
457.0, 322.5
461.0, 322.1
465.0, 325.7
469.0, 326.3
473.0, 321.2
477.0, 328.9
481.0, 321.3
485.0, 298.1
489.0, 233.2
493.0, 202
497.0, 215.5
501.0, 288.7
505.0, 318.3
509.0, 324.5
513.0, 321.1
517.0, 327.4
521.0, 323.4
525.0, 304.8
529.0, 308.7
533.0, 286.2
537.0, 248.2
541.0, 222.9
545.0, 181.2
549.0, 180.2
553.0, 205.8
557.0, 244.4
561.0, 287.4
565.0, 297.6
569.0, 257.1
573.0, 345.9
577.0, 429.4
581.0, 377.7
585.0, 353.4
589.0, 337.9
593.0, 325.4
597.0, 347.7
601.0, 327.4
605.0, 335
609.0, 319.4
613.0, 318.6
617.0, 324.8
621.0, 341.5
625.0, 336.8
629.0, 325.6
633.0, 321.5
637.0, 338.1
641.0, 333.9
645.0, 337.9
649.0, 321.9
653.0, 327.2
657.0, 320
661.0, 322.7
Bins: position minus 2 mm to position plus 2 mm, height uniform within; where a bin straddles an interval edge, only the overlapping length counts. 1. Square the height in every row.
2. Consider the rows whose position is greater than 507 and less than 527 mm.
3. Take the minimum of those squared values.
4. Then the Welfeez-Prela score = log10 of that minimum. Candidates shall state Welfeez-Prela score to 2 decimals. 4.97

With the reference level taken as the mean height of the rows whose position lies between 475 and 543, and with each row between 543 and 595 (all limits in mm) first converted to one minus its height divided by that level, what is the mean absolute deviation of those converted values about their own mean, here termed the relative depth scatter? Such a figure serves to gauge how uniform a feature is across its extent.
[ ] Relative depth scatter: 0.22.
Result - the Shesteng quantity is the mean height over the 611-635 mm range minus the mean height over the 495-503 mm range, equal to 76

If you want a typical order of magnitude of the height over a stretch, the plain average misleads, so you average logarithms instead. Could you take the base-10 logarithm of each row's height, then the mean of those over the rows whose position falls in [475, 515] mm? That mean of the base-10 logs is 2.45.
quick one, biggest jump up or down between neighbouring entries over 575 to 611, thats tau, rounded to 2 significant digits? 52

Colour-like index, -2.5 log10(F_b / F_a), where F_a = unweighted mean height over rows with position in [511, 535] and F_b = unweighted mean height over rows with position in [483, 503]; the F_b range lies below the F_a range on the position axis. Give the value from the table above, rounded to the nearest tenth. 0.3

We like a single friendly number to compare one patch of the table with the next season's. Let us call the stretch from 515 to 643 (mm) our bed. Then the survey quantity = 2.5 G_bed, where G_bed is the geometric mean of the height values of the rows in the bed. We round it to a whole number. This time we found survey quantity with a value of 753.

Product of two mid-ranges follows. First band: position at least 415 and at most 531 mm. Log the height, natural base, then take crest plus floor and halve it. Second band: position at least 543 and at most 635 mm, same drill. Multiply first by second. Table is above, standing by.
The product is 31.3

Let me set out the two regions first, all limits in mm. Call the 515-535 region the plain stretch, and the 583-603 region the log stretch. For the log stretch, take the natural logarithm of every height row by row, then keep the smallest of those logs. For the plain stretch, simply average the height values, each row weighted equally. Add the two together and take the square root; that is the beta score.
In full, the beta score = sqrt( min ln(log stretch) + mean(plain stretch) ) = 17.8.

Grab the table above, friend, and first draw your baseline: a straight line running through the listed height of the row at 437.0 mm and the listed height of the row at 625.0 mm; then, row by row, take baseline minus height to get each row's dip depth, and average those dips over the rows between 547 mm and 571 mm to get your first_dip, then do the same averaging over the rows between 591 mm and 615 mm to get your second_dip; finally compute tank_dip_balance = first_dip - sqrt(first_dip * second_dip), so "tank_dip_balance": 63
